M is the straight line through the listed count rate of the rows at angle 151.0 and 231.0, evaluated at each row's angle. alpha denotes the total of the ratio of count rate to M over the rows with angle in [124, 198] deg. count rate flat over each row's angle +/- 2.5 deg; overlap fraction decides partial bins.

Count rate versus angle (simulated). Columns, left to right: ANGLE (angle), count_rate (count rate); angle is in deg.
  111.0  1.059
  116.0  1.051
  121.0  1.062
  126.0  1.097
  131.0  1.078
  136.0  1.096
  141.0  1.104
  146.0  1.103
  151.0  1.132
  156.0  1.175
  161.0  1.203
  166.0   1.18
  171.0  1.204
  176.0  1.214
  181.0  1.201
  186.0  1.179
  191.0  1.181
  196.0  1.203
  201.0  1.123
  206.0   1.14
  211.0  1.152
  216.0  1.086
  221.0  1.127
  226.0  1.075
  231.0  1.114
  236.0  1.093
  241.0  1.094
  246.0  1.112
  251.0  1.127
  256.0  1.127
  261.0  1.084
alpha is 15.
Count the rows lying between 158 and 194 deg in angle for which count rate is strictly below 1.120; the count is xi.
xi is 0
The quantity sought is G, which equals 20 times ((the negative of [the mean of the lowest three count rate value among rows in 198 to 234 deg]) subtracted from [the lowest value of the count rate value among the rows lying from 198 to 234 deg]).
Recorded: 43.3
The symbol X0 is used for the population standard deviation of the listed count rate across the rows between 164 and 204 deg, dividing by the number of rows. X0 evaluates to 0.027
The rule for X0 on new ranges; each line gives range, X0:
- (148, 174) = 0.026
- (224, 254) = 0.017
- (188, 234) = 0.039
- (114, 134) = 0.017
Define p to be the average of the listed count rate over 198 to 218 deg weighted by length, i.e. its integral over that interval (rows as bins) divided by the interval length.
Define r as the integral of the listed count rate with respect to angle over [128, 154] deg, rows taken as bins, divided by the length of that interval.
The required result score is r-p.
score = -0.02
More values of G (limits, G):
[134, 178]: 43.9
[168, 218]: 44.0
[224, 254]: 43.2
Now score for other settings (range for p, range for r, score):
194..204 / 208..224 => -0.04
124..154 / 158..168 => 0.09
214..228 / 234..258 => 0.01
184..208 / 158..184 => 0.03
